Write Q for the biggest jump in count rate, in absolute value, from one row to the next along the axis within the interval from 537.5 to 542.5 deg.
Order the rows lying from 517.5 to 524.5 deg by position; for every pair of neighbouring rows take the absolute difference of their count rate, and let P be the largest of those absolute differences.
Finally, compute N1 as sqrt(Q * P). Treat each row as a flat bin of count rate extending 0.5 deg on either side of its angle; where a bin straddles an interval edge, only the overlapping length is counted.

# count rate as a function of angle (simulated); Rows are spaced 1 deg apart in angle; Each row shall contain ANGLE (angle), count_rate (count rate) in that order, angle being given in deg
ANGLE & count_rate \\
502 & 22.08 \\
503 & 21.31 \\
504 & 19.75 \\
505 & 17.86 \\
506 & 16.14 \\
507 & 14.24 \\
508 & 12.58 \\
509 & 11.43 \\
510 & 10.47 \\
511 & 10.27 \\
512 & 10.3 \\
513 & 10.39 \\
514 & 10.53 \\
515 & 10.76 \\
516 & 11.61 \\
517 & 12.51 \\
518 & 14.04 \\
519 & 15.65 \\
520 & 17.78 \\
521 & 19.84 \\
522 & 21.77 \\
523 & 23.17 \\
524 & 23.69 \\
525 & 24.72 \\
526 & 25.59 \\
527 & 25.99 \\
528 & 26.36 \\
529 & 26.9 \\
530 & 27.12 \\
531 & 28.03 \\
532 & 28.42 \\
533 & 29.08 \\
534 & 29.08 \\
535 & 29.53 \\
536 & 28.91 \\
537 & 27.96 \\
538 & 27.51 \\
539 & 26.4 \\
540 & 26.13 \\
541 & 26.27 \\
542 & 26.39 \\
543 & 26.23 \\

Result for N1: 1.5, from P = 2.13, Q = 1.1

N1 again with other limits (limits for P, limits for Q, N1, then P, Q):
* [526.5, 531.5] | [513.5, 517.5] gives 0.9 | 0.91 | 0.9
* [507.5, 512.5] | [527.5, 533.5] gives 1.0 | 1.15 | 0.9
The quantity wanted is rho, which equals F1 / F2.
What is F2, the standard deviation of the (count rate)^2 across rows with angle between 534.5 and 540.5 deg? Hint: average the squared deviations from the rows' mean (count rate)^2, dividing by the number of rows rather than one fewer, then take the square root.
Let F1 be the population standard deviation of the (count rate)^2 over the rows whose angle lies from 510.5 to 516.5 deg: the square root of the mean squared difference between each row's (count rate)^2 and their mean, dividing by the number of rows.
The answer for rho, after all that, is 0.1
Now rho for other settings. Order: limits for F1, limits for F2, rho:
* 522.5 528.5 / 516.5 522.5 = 0.5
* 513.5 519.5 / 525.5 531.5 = 1.1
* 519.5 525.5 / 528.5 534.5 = 2.1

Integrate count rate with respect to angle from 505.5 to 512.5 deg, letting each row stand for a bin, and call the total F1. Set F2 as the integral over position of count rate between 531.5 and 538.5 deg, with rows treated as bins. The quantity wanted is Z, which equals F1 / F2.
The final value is 0.43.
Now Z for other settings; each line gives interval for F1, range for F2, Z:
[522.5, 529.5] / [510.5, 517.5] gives 2.31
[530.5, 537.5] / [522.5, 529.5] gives 1.14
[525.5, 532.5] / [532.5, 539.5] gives 0.95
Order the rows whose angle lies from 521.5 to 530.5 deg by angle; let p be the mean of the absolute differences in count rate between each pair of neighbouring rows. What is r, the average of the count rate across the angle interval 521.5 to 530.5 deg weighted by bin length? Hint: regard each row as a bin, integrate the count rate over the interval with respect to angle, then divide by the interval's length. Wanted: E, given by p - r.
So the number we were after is -24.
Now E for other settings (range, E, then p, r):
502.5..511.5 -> -14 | 1.4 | 15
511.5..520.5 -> -12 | 0.9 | 13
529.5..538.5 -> -28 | 0.6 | 28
